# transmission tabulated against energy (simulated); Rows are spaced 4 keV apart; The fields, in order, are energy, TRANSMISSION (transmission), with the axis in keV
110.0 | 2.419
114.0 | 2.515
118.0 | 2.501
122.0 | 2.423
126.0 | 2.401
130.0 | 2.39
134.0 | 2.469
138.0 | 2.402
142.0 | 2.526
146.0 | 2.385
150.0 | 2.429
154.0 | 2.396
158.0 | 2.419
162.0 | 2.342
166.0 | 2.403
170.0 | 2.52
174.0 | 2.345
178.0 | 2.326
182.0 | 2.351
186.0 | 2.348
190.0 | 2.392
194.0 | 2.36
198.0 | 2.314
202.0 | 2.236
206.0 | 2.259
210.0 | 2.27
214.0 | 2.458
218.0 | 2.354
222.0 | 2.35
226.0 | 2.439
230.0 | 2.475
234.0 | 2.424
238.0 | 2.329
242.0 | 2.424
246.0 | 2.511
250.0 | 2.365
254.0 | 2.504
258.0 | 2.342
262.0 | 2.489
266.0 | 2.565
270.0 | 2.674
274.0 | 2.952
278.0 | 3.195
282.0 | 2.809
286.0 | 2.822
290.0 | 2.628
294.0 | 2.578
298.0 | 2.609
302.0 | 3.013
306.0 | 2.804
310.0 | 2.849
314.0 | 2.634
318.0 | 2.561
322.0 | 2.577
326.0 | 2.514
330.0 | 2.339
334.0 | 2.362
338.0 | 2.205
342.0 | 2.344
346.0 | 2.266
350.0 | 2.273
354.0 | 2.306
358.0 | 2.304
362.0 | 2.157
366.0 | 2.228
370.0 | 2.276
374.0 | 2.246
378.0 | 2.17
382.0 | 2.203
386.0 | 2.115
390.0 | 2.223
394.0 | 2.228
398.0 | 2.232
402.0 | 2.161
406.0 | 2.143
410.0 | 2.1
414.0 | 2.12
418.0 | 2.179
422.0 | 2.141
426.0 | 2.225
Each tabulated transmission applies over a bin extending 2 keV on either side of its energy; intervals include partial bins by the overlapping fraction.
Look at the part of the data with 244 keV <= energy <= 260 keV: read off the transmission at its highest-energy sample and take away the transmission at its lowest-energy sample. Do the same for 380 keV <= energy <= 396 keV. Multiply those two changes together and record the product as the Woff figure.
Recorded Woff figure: 0.00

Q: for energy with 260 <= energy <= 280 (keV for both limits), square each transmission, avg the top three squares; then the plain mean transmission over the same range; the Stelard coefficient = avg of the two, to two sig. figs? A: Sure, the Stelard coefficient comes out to 5.7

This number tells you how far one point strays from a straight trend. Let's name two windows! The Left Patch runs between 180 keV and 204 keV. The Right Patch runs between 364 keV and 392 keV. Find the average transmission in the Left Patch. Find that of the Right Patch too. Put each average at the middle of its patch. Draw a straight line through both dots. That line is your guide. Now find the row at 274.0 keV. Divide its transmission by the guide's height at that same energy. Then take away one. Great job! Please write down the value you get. 0.30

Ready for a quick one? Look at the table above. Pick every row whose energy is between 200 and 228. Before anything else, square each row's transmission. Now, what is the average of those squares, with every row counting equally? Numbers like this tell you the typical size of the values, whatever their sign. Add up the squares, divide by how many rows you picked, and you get 5.5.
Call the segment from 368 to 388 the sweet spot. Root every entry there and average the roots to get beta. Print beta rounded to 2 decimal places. 1.48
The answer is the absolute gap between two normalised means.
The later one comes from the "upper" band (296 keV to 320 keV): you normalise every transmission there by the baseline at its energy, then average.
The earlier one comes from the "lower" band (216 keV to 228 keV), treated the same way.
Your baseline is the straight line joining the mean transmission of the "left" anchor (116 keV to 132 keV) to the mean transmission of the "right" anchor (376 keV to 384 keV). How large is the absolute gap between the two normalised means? 0.20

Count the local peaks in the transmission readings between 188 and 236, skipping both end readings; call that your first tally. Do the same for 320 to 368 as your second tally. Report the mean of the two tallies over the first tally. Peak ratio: 1.25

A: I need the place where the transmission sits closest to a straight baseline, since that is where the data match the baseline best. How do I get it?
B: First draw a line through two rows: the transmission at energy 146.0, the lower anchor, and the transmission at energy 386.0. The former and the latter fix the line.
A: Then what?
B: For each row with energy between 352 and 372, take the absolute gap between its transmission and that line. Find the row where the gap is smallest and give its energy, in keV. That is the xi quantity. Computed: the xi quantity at 362.0 keV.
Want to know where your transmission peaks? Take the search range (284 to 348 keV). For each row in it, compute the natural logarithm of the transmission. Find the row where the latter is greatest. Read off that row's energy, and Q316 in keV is 302.0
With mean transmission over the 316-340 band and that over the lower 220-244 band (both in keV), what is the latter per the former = 0.99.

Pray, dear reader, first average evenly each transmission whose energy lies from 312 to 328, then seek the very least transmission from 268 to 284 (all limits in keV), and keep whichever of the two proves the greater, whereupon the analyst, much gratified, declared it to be 2.67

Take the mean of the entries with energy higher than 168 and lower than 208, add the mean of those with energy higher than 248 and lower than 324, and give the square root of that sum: 2.24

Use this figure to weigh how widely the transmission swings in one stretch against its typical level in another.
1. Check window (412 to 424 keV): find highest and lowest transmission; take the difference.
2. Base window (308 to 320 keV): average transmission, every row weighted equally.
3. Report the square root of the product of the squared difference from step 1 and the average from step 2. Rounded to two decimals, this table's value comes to 0.10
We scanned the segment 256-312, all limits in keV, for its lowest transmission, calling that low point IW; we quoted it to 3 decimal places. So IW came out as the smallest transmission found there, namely 2.342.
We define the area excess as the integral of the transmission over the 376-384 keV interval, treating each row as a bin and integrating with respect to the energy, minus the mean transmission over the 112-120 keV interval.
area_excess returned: 15.0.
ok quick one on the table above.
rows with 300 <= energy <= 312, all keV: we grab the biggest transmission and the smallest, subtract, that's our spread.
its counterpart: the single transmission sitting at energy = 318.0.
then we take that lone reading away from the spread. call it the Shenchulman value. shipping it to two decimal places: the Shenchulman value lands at -2.35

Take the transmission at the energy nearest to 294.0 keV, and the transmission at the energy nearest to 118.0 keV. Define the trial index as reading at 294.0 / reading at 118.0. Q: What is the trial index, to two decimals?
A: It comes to 1.03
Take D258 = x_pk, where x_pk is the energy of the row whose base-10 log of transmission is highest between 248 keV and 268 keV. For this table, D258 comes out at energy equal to 266.0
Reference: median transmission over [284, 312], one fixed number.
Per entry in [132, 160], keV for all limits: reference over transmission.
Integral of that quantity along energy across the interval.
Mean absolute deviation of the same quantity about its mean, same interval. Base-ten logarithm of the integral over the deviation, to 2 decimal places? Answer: 3.27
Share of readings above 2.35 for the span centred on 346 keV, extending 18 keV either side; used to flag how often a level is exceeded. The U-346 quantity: 0.11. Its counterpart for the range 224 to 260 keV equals 0.78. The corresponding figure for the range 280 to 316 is 1.00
